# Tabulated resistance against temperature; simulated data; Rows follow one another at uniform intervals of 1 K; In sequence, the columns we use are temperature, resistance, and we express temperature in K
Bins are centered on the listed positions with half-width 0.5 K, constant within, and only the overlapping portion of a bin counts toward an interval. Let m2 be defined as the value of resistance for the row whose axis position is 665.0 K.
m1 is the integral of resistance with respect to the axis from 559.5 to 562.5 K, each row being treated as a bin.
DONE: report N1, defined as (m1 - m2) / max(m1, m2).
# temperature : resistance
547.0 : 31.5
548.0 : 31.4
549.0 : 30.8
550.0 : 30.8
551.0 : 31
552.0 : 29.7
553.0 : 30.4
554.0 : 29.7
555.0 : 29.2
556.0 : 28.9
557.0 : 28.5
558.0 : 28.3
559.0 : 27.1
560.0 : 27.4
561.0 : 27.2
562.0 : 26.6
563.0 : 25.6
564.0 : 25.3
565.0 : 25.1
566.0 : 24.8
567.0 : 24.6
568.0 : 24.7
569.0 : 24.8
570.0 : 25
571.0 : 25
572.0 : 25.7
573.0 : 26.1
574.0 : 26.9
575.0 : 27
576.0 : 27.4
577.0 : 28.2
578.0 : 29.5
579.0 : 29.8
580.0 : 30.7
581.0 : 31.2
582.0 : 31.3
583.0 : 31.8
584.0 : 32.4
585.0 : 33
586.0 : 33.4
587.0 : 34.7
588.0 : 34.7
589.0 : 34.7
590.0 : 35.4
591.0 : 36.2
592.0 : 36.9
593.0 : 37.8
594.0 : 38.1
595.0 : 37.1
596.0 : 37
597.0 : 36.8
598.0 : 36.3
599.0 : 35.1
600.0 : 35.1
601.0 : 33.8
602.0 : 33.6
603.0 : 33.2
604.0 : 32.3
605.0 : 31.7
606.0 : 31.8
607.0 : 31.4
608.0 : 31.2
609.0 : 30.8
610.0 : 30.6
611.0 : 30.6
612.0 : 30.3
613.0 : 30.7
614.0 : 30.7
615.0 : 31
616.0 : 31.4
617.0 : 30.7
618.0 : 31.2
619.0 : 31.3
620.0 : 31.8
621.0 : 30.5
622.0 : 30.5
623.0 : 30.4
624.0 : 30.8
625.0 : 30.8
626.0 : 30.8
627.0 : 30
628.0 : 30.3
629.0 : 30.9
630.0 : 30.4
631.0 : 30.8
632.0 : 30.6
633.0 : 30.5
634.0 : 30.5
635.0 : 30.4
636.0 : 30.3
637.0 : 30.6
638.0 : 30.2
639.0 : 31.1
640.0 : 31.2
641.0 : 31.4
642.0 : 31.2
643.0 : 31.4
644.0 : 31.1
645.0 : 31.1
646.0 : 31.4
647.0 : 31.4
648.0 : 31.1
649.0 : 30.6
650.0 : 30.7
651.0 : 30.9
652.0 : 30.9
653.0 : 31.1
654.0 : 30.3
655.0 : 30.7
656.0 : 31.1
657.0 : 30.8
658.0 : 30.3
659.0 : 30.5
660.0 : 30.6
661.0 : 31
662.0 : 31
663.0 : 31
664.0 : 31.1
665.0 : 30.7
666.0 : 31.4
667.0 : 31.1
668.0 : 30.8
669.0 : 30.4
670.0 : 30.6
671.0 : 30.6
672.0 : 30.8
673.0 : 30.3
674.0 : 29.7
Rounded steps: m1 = 81.2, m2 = 30.7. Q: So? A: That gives 0.62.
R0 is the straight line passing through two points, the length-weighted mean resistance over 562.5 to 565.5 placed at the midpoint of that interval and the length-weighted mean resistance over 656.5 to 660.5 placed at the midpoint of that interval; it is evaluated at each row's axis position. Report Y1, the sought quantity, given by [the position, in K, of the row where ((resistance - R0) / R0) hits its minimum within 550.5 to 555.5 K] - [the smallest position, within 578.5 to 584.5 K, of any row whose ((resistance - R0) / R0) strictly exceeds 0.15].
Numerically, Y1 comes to -25 K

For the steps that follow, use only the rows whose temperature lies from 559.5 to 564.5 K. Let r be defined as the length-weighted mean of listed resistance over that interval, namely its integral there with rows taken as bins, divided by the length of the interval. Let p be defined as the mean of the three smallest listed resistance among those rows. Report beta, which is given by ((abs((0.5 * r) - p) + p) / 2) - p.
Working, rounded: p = 26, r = 26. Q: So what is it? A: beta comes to -6.6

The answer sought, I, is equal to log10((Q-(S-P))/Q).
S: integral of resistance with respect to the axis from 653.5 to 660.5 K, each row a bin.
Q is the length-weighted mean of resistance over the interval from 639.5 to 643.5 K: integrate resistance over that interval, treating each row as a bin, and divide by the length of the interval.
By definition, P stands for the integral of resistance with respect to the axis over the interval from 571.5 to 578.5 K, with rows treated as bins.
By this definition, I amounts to -0.6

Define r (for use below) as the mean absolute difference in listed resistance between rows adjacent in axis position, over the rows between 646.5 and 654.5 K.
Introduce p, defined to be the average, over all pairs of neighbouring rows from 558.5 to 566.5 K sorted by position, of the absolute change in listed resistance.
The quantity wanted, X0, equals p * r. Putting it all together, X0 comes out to 0.12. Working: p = 0.41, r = 0.30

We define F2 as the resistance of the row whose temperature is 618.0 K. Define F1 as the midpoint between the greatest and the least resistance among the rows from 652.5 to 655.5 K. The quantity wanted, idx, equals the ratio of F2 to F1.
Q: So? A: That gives 1.02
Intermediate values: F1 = 30.70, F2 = 31.2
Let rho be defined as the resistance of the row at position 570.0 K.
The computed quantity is 25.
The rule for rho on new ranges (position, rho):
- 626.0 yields 30.8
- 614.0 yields 30.7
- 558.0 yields 28.3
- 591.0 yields 36.2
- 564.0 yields 25.3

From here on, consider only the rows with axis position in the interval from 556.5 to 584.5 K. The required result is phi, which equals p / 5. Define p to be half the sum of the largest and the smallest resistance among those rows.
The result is 5.70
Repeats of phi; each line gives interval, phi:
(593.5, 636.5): 6.81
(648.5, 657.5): 6.14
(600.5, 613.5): 6.41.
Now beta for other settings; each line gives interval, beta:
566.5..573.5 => -6.3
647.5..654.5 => -7.7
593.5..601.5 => -9.0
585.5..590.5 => -8.6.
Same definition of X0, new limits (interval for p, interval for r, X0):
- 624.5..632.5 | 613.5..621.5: 0.22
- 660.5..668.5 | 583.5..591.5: 0.14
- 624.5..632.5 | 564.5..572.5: 0.09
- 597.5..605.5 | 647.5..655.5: 0.21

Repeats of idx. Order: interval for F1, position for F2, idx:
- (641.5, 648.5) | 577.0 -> 0.90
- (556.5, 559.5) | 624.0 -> 1.11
